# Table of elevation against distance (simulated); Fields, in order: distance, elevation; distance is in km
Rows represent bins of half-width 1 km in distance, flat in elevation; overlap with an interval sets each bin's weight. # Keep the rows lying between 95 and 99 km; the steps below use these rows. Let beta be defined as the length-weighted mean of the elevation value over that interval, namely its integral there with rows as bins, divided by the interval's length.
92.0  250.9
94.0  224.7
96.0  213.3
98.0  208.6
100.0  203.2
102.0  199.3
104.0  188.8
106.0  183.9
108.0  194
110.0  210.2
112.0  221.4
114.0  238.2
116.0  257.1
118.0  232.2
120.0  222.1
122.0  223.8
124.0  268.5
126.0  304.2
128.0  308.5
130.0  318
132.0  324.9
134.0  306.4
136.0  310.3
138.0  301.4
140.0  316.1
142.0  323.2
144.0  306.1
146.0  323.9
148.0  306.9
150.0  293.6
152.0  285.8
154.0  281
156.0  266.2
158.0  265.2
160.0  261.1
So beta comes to 211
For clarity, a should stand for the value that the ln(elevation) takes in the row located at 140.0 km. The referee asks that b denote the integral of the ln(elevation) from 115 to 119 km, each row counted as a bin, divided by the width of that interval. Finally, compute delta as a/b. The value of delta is 1.05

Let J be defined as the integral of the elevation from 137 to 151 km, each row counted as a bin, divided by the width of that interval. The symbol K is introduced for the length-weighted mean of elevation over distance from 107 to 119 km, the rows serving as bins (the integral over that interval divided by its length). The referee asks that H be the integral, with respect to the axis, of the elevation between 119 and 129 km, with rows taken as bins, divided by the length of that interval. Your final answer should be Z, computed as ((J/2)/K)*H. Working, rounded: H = 265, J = 310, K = 226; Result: 183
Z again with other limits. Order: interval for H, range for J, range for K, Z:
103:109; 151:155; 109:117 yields 116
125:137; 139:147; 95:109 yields 249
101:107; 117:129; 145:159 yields 86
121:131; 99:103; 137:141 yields 93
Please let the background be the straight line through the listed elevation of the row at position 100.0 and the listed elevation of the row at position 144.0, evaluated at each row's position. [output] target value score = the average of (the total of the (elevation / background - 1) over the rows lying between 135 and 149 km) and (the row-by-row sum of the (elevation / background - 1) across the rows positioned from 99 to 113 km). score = -0.1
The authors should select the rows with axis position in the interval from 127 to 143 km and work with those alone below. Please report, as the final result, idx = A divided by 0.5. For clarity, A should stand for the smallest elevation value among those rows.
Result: 603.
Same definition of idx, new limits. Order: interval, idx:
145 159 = 530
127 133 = 617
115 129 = 444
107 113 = 388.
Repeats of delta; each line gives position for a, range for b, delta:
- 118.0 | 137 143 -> 0.95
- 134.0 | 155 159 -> 1.03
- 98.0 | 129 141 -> 0.93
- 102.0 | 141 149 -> 0.92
